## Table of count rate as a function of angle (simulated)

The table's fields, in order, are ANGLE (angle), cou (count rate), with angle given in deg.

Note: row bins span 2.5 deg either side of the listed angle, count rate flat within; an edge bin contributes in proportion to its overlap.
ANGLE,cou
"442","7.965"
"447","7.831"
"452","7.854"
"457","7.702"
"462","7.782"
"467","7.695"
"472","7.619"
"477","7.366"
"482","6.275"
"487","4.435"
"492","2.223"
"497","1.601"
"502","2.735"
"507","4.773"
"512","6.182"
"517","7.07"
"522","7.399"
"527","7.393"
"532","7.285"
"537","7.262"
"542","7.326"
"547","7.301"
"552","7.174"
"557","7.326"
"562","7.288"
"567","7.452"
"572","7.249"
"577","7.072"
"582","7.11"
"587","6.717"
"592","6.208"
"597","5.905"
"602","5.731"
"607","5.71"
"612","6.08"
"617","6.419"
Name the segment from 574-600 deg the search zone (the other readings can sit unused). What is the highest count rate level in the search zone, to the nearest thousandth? 7.110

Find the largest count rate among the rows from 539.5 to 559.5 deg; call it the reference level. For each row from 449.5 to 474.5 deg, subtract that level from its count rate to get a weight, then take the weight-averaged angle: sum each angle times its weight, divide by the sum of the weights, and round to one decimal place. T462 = 460.8 deg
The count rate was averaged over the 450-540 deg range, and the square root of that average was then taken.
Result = 2.48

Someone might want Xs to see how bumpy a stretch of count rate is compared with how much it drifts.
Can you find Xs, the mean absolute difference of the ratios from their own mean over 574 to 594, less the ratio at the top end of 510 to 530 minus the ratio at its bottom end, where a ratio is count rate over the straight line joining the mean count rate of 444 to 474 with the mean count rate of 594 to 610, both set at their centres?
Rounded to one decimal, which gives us -0.2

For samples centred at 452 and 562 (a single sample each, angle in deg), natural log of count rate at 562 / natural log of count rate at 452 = 0.96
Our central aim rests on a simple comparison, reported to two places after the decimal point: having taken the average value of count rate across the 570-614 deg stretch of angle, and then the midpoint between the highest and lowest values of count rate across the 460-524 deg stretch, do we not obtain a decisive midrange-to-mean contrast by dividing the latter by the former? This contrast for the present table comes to 0.73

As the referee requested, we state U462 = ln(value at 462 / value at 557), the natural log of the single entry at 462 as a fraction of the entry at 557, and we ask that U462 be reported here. 0.06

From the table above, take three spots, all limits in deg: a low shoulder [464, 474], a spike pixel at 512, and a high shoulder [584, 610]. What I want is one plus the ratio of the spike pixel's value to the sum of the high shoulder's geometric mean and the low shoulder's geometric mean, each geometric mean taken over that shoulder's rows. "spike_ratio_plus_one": 1.45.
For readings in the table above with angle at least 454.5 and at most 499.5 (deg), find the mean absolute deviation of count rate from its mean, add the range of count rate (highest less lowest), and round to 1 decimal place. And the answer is 8.2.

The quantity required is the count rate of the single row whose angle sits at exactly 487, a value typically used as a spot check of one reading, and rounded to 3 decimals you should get 4.435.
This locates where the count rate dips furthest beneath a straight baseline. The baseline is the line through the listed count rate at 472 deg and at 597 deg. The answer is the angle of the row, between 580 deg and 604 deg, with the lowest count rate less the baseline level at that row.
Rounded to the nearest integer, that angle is 602 deg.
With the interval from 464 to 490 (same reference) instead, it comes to 487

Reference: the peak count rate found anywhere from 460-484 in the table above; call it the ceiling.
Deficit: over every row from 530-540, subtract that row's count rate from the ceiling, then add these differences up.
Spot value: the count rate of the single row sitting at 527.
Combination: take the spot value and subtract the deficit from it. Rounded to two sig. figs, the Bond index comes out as 6.4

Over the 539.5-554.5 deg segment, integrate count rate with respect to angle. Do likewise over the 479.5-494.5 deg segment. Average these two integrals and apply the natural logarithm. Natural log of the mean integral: 4.46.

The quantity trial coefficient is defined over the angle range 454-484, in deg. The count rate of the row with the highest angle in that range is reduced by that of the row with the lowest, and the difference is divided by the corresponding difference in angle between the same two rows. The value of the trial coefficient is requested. -0.057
